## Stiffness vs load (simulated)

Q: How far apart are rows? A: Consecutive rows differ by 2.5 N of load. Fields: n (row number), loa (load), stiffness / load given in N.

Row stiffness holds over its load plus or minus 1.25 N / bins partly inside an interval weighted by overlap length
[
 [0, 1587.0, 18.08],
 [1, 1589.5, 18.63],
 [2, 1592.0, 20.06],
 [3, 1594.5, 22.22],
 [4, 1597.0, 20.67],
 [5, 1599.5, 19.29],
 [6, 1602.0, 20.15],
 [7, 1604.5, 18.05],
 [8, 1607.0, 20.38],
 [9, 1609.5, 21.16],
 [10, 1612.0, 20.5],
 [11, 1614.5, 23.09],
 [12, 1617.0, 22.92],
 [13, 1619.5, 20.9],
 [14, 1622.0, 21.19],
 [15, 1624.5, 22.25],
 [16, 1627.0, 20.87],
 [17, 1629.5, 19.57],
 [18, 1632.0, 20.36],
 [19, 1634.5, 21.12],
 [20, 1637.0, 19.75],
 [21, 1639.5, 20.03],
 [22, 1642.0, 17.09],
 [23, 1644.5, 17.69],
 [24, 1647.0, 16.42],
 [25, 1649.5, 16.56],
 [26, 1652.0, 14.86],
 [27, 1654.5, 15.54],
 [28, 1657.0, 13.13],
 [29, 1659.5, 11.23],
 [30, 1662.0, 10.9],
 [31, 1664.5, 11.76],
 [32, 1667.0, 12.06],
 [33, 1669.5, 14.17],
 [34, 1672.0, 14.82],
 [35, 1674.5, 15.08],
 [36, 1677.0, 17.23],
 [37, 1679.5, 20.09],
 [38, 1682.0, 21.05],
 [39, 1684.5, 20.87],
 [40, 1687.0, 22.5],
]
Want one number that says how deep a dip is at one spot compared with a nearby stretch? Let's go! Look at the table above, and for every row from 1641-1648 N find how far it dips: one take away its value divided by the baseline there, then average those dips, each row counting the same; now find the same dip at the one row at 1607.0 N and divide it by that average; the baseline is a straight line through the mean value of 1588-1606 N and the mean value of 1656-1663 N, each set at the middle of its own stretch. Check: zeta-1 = 0.40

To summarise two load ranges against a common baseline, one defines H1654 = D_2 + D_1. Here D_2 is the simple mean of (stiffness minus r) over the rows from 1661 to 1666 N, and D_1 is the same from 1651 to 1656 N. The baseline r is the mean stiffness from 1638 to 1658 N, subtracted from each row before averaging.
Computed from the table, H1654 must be -6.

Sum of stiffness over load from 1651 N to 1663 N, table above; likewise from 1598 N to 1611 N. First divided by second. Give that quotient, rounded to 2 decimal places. 0.66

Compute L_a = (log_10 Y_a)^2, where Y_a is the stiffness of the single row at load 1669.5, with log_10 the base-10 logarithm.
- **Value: 1.33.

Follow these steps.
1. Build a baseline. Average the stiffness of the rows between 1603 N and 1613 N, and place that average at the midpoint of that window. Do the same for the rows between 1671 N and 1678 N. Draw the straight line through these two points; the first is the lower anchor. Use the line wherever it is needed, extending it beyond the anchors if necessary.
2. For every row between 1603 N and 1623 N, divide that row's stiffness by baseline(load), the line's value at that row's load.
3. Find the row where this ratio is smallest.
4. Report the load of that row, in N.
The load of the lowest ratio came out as 1604.5 N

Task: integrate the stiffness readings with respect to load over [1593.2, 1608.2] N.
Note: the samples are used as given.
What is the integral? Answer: 302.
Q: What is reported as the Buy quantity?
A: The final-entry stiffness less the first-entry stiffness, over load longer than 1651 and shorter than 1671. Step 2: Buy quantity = -0.7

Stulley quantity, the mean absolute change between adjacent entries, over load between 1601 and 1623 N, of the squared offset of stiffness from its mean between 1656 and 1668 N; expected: 24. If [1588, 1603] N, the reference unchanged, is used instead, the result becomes 26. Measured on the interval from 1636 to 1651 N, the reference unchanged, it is 13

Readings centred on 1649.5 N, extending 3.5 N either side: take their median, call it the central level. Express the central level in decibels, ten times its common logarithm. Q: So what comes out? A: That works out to 12.2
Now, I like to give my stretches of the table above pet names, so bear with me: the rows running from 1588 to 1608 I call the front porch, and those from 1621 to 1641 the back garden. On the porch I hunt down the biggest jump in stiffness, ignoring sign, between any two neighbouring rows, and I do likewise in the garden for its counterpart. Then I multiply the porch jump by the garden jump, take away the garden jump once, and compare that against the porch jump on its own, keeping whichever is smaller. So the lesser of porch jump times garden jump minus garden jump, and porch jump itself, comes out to 1.8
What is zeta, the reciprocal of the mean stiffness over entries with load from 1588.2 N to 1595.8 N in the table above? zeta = 0.049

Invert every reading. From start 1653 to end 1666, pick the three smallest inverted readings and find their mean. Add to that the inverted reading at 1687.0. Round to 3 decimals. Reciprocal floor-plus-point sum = 0.120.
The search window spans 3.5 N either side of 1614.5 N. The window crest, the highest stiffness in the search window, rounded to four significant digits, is 23.09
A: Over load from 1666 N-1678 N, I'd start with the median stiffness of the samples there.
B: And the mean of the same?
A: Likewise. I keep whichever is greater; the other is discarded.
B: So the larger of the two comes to 15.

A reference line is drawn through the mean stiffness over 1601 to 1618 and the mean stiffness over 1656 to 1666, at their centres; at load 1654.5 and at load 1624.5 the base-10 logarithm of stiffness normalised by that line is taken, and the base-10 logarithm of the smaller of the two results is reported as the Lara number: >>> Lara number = -1.09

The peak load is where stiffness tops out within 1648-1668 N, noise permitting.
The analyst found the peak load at 1649.5 N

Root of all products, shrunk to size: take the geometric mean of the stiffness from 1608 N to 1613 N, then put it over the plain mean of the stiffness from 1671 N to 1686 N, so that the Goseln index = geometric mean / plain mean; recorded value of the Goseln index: 1.14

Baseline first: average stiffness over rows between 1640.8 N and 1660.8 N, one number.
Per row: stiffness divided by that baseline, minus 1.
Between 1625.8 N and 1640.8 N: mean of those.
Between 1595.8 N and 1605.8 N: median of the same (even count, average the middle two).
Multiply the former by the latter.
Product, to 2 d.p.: 0.09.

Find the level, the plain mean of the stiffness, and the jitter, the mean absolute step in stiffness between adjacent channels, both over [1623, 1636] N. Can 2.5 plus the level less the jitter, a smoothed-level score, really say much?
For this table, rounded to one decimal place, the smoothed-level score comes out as 22.3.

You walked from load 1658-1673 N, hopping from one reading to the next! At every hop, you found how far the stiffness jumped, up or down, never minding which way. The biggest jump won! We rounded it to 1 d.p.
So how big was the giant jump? 2.1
